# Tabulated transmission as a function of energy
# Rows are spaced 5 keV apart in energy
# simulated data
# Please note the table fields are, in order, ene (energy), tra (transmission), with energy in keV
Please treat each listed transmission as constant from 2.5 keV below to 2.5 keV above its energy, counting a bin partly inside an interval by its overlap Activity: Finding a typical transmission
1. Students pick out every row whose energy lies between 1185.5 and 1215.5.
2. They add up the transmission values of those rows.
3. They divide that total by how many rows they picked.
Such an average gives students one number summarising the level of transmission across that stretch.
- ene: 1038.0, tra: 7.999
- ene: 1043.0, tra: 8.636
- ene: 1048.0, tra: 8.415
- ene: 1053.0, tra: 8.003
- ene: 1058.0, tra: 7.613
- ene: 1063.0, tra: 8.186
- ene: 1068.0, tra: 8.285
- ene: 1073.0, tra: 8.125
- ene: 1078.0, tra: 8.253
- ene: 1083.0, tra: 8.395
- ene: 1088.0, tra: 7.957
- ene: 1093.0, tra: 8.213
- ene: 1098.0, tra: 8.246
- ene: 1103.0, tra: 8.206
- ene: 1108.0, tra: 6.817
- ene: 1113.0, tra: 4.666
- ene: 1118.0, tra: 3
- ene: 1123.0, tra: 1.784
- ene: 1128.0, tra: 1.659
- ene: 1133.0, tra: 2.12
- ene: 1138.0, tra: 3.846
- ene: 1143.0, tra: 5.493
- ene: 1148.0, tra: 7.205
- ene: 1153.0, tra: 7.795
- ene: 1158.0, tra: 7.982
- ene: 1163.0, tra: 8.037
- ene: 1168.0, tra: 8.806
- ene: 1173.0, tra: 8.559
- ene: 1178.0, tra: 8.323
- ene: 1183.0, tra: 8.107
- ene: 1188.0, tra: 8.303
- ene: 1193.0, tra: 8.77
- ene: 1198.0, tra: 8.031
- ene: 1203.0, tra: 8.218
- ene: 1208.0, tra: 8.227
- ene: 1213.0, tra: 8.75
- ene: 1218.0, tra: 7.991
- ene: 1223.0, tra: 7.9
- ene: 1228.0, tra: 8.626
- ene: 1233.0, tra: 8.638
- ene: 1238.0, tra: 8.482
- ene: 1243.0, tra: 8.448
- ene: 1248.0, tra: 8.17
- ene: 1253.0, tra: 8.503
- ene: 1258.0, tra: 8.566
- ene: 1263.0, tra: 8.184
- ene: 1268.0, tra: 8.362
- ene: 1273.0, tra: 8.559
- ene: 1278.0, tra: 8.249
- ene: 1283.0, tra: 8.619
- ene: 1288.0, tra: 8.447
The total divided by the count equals 8.4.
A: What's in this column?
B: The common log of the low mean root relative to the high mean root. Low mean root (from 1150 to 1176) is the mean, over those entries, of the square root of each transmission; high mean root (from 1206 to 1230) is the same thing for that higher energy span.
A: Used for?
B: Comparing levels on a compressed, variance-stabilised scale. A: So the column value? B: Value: -0.002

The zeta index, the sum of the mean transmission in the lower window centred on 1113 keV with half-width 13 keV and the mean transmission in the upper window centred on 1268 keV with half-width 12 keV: 13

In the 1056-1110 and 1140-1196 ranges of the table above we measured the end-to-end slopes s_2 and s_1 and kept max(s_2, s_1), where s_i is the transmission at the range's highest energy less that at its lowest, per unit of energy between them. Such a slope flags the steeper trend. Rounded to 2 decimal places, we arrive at 0.07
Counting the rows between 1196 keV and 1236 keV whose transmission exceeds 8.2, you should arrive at 5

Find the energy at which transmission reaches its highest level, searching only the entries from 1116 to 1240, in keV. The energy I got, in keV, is 1168.0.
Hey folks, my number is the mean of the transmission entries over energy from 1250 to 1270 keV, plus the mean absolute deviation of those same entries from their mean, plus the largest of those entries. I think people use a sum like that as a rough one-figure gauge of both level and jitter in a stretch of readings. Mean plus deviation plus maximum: 17.1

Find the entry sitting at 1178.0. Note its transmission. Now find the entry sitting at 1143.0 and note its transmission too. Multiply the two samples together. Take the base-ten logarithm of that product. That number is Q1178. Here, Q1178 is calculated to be 1.66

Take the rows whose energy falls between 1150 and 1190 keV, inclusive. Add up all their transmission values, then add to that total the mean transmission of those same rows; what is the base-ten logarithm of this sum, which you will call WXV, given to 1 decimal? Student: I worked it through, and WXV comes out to 1.9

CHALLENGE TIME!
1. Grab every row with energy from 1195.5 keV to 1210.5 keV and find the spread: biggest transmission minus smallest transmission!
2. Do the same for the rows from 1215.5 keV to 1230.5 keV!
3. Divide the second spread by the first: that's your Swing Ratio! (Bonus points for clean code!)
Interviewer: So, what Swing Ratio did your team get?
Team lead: 3.7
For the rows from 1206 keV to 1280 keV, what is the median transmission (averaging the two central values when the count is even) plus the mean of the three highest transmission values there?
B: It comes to 17.12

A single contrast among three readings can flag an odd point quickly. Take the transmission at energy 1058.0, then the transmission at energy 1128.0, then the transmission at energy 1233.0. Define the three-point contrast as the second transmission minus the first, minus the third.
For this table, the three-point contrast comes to -15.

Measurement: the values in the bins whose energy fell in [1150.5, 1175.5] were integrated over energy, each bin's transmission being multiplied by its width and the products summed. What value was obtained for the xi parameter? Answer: 206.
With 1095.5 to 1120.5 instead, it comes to 155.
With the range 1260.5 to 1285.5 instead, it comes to 210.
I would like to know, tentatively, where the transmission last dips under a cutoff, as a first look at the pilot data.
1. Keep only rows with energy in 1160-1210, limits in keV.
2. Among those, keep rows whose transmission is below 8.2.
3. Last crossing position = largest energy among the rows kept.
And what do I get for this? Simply 1198.0 keV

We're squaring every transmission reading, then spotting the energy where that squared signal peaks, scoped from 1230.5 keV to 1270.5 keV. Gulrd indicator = 1233.0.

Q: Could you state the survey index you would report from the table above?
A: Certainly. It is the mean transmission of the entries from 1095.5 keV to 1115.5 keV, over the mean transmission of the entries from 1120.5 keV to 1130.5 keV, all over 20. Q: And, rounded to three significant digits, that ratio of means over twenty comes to 0.203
